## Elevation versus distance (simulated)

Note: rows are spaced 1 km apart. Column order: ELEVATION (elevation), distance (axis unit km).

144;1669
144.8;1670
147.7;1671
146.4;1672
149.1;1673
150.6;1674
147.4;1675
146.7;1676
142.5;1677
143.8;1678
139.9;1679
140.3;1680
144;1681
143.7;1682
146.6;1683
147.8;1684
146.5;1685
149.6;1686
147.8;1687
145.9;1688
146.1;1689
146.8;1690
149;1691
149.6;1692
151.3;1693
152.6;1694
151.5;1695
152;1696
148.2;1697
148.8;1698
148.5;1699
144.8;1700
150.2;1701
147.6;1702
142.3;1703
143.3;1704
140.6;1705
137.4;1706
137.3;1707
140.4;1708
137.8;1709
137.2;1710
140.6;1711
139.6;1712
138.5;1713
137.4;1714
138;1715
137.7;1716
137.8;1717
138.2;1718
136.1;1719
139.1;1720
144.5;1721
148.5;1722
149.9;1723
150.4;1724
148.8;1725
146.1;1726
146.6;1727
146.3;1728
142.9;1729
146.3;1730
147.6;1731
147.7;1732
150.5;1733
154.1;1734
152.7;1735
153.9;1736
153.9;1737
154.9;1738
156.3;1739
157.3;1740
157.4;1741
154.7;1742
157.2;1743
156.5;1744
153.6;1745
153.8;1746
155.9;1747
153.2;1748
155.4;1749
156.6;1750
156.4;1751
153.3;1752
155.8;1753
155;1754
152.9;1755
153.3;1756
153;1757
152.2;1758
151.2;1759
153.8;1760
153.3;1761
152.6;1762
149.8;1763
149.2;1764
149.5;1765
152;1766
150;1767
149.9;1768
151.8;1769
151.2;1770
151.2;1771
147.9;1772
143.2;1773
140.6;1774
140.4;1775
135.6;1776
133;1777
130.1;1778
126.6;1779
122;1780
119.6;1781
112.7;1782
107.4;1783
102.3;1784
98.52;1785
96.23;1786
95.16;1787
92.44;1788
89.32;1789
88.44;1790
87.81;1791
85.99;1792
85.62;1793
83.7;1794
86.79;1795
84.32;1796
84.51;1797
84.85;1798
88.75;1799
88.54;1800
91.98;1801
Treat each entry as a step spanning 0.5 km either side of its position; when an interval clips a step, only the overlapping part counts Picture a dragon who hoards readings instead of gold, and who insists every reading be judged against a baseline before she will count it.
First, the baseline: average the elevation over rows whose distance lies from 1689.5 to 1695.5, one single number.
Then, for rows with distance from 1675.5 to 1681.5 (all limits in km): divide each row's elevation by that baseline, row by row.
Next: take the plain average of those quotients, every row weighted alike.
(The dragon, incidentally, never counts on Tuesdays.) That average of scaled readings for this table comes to 0.952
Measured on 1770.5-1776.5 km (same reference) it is 0.953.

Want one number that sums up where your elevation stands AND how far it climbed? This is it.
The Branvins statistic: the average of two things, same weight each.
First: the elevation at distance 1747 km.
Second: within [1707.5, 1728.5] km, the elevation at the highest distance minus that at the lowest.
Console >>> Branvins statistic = 81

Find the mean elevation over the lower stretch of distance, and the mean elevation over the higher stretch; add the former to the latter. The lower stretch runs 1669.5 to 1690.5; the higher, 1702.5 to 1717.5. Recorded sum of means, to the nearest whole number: 285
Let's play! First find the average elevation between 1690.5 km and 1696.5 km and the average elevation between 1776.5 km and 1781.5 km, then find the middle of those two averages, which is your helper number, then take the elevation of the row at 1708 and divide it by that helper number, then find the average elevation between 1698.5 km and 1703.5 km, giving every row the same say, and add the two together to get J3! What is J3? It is 148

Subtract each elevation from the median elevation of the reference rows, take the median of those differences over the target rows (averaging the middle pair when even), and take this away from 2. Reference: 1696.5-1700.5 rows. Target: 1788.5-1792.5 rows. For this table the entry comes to -58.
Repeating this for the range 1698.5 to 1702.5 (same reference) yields 2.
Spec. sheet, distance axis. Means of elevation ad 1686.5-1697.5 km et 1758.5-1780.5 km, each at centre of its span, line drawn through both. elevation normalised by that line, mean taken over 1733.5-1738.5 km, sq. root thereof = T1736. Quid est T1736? 1.02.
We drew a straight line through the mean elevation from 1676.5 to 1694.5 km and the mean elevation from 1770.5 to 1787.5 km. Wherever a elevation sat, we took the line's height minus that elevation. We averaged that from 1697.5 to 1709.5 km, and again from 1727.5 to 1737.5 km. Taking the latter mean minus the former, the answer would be -13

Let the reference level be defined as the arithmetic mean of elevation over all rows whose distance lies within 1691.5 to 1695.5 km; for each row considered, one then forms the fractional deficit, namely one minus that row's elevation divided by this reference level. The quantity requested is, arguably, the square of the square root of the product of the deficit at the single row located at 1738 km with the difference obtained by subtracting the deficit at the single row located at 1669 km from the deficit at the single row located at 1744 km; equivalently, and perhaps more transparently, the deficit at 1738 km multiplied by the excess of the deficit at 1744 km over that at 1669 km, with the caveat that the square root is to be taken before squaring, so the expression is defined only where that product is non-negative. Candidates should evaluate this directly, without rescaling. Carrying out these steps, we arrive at 0.0020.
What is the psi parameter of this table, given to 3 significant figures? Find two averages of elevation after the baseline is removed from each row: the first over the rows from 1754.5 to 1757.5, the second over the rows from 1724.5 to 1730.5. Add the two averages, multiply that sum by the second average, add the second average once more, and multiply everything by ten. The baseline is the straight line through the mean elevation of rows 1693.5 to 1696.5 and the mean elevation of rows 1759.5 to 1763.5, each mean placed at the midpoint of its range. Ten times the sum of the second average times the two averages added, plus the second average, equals 260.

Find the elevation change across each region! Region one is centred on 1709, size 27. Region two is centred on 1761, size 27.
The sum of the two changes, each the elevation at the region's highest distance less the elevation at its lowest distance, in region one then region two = -16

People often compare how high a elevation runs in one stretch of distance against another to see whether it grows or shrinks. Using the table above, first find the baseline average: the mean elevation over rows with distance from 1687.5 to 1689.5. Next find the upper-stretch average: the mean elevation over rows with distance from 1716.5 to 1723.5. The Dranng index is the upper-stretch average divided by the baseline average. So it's 0.97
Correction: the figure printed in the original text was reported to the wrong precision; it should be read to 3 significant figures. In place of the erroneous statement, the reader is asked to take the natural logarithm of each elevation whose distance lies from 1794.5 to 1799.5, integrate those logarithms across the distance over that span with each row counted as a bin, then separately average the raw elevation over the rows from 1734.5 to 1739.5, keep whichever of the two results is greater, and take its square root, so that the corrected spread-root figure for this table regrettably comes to 12.4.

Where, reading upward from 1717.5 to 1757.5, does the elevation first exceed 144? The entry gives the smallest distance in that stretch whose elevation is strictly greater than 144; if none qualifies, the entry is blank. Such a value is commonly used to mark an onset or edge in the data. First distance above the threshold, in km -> 1721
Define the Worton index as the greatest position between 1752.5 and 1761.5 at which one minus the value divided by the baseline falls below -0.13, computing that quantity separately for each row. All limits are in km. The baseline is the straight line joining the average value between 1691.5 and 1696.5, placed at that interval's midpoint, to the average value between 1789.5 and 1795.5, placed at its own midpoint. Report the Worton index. 1761 km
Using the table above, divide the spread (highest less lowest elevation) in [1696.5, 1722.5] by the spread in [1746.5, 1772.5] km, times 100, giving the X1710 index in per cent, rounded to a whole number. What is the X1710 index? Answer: 162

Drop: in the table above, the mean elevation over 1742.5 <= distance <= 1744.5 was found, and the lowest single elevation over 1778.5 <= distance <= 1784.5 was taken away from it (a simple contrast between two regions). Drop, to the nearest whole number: 55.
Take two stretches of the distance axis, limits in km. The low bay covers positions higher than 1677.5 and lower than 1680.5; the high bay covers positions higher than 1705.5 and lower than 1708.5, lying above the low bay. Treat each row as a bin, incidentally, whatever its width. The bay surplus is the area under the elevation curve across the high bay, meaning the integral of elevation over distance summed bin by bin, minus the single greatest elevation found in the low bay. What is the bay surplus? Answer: 271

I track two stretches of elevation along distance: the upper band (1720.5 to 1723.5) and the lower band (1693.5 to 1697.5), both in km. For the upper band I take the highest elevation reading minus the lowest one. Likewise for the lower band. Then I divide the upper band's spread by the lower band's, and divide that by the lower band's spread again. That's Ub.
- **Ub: 0.3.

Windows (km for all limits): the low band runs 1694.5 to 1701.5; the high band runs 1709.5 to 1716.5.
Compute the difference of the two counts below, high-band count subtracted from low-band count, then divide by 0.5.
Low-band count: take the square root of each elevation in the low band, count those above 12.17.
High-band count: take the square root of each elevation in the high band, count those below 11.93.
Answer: -2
